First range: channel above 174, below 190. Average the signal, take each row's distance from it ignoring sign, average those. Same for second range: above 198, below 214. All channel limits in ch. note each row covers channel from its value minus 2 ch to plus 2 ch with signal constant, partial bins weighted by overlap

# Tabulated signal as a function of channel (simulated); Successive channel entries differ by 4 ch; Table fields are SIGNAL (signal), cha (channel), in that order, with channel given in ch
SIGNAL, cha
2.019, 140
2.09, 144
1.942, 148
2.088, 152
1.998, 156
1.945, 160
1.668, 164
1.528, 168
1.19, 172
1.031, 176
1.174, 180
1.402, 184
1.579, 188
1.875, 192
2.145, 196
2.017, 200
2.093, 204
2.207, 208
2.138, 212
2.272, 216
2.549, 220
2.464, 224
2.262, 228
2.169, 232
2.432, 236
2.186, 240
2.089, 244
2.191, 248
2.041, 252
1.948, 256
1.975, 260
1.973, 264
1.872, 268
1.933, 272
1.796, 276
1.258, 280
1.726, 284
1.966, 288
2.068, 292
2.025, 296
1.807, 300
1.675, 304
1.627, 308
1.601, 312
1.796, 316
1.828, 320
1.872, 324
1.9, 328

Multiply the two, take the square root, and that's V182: 0.11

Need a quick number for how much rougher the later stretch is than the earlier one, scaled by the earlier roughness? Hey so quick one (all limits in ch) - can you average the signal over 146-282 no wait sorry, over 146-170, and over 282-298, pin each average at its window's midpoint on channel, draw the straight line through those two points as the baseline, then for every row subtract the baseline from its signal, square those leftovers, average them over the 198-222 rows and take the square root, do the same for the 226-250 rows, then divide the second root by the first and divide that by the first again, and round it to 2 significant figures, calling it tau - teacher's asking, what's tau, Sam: 2.5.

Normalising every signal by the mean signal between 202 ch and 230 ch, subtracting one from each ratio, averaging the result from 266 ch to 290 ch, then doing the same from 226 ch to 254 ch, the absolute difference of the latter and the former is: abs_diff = 0.19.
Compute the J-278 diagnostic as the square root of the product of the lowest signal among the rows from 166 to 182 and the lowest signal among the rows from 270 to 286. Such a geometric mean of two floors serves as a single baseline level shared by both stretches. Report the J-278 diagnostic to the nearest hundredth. 1.14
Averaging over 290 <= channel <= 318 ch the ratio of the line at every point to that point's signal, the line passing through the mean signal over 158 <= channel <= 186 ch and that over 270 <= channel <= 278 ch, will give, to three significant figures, 1.12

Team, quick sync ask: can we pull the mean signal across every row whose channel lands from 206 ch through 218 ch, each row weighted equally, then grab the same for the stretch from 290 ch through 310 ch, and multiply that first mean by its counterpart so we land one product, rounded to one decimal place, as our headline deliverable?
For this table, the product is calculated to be 4.1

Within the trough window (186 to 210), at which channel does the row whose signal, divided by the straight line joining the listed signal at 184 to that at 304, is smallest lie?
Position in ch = 188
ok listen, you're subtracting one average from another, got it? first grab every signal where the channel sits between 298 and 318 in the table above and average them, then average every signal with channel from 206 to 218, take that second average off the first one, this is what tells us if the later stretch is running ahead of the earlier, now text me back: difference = -0.50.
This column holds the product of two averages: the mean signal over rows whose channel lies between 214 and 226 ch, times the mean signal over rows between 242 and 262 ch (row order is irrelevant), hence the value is 5.0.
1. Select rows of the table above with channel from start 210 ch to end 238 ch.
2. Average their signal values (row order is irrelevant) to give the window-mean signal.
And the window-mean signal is 2.33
